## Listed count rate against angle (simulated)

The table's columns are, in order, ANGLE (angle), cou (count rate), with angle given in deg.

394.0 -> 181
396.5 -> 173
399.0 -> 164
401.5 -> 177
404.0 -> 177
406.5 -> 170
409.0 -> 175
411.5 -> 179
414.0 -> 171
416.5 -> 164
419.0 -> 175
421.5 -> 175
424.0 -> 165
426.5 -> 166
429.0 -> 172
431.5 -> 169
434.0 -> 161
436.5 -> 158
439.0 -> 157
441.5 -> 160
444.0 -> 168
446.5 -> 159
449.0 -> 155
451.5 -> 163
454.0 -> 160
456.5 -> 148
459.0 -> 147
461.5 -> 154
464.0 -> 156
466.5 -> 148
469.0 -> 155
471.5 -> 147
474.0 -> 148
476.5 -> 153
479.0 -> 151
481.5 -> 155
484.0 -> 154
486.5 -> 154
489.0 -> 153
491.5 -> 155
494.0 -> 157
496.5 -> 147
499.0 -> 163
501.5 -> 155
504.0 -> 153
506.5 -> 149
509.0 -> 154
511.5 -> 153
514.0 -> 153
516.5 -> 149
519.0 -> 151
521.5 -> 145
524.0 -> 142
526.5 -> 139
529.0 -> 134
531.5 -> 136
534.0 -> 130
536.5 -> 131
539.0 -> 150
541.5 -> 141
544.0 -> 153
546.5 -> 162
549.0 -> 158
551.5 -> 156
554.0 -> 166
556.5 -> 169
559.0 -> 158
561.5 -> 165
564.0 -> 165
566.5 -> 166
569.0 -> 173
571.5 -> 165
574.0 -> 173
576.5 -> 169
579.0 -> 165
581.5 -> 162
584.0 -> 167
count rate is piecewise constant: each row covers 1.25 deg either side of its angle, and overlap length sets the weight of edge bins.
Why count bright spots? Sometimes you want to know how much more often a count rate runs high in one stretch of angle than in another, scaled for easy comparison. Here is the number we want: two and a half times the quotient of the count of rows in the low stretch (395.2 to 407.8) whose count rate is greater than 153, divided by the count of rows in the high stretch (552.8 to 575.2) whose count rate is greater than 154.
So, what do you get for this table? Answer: 1.4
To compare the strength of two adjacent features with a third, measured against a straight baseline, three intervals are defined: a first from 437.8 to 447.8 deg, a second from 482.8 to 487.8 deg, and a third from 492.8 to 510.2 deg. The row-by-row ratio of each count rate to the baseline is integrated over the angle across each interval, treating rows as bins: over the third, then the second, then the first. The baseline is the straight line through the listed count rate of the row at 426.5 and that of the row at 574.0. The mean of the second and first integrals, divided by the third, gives 0.45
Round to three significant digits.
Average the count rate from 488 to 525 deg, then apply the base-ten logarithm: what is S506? 2.18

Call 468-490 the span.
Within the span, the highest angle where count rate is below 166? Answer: 489.0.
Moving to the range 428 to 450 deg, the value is 449.0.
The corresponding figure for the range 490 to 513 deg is 511.5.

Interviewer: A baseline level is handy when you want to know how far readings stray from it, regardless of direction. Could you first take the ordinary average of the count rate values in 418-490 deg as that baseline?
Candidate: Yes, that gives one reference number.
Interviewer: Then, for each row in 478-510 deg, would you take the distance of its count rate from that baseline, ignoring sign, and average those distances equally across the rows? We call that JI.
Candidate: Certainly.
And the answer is 5.0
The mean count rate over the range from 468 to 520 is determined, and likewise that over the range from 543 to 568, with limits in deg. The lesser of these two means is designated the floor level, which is 153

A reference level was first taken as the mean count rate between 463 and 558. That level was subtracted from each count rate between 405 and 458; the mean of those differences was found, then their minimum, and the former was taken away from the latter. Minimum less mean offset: -17.2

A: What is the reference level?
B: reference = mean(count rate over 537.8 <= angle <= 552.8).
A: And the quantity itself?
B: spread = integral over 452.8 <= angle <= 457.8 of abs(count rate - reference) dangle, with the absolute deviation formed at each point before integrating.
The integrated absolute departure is 30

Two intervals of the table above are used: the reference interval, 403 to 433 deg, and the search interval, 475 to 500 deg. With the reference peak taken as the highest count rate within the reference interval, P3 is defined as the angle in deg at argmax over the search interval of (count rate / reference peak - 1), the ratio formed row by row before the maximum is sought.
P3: 499.0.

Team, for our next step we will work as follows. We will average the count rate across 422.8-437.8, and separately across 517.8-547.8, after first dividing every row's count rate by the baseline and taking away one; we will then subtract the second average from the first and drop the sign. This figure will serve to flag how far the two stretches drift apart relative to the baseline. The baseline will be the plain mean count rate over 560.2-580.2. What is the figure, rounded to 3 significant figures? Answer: 0.133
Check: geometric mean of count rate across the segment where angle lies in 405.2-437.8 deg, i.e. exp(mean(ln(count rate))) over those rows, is 169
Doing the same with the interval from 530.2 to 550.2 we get 145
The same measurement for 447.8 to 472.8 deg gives 153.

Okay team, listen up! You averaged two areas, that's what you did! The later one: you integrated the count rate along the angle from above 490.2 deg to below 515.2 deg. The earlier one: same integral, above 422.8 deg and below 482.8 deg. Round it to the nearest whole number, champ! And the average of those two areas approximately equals 6642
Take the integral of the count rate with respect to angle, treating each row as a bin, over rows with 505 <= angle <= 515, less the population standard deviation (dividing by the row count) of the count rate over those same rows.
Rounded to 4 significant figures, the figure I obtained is 1521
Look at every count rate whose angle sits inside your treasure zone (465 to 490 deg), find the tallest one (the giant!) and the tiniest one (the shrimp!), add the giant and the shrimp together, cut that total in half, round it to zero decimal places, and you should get 151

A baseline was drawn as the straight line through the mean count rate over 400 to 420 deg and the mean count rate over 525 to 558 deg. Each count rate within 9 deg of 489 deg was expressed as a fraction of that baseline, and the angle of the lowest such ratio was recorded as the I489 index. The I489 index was 496.5 deg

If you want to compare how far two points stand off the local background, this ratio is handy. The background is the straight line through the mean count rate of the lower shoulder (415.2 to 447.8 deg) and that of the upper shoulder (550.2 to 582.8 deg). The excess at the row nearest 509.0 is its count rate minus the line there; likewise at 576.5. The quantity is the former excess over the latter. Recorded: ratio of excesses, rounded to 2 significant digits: -3.3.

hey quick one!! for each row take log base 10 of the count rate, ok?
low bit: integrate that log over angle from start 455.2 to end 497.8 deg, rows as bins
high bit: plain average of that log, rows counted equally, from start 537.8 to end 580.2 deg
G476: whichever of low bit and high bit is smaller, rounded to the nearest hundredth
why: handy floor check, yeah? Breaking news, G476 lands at 2.21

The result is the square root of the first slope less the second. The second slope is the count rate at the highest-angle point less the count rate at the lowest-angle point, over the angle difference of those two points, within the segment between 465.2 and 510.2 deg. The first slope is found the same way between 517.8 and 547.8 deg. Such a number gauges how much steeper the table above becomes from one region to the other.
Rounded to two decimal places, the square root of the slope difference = 0.51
